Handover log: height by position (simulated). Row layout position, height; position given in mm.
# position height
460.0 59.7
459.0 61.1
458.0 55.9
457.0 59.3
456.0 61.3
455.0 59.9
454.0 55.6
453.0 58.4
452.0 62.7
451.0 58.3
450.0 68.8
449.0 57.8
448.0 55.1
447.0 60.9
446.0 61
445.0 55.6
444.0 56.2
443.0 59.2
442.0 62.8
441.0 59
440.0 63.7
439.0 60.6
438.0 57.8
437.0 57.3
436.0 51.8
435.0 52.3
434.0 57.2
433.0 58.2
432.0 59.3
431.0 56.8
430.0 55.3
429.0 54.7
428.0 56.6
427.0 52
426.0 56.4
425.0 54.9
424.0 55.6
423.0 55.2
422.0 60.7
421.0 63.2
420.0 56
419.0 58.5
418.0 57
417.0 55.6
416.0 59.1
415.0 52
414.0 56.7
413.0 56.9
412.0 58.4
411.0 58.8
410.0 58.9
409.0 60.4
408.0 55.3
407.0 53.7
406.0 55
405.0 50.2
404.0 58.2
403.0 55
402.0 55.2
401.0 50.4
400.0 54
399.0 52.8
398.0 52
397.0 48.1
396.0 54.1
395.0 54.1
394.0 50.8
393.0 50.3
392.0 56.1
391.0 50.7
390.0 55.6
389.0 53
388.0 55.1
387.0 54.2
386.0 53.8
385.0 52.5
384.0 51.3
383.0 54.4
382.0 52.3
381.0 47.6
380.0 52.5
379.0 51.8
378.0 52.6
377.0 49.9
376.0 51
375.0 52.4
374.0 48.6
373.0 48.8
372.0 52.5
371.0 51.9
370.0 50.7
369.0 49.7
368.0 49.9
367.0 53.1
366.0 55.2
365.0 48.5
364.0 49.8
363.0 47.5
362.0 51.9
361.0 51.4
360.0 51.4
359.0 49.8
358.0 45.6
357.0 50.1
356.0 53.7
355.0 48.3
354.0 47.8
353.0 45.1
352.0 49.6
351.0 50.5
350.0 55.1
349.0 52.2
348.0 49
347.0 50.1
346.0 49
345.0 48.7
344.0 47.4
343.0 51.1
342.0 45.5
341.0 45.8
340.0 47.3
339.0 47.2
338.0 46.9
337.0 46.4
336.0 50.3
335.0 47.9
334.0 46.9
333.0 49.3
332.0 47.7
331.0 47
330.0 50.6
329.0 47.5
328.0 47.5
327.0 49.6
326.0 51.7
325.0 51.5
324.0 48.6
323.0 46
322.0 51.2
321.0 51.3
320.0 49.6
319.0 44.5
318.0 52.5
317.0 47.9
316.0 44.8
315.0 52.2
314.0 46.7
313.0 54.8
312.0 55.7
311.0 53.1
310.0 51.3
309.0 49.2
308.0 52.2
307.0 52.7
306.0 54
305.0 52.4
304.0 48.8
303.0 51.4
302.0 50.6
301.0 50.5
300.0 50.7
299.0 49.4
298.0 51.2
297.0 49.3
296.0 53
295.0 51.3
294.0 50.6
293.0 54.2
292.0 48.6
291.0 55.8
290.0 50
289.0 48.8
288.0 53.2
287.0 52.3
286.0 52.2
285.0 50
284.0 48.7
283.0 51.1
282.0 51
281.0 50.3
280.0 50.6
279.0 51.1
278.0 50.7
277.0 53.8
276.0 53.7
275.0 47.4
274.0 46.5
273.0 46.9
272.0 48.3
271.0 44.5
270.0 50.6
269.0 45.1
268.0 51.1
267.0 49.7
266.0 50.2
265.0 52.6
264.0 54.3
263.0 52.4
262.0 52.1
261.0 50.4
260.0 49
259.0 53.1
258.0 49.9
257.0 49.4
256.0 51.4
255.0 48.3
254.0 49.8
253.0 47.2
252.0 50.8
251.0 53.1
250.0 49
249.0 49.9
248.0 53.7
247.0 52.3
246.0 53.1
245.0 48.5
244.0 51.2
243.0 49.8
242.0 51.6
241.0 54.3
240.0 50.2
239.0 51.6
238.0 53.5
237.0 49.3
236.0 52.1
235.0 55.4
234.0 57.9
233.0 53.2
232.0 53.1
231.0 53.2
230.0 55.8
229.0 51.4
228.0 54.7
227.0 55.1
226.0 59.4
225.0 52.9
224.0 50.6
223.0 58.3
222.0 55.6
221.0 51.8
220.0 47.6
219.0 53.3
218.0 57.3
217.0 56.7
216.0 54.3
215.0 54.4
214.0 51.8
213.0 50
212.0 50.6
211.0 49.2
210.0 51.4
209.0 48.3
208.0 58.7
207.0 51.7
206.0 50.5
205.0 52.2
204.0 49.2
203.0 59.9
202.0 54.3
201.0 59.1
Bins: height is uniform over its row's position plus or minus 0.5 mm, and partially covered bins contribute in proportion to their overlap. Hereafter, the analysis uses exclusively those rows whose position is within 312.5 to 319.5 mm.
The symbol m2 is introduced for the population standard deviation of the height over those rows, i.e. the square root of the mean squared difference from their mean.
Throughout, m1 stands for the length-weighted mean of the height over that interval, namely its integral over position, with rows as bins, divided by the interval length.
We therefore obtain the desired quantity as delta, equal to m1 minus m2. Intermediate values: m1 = 49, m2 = 3.8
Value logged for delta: 45.3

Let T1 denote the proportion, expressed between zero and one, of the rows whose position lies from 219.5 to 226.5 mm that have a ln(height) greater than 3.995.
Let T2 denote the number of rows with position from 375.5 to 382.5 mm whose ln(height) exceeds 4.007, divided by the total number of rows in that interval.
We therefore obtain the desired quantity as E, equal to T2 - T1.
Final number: -0.4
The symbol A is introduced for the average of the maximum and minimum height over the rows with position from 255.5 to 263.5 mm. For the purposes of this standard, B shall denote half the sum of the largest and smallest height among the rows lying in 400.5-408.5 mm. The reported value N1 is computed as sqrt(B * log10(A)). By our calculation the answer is 9.62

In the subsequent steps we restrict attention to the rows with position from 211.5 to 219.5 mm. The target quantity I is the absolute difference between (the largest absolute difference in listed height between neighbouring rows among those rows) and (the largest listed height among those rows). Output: 53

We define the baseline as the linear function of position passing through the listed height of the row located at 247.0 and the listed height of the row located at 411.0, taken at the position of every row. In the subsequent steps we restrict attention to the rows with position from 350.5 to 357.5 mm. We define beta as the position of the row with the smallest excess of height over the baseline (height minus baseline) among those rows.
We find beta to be 353.0 mm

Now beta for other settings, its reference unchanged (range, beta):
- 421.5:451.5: 436.0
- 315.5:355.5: 353.0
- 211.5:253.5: 253.0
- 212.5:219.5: 213.0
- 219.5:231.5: 220.0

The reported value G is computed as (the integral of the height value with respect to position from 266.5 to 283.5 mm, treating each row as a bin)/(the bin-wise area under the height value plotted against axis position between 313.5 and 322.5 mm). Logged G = 1.9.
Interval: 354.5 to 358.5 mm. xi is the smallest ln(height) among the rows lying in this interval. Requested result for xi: 3.82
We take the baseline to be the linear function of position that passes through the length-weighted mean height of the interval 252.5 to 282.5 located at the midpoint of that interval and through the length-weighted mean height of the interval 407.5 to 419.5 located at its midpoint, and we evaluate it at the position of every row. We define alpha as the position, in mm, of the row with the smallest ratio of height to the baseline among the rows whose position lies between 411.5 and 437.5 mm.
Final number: 436.0 mm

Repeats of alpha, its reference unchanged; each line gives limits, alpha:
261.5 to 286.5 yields 271.0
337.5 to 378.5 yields 353.0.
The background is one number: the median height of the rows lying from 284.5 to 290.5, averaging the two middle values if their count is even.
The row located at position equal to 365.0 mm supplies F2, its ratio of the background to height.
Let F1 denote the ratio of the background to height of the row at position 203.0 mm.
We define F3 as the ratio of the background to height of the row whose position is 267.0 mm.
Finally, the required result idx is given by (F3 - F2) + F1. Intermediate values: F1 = 0.85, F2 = 1.054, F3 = 1.03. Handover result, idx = 0.83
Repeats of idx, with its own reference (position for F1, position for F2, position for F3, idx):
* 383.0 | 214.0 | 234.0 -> 0.84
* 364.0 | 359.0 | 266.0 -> 1.02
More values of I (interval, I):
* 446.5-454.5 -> 58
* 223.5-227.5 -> 53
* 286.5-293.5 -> 49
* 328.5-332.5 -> 47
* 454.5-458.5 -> 58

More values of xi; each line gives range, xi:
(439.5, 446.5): 4.02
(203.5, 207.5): 3.90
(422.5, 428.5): 3.95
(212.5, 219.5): 3.91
